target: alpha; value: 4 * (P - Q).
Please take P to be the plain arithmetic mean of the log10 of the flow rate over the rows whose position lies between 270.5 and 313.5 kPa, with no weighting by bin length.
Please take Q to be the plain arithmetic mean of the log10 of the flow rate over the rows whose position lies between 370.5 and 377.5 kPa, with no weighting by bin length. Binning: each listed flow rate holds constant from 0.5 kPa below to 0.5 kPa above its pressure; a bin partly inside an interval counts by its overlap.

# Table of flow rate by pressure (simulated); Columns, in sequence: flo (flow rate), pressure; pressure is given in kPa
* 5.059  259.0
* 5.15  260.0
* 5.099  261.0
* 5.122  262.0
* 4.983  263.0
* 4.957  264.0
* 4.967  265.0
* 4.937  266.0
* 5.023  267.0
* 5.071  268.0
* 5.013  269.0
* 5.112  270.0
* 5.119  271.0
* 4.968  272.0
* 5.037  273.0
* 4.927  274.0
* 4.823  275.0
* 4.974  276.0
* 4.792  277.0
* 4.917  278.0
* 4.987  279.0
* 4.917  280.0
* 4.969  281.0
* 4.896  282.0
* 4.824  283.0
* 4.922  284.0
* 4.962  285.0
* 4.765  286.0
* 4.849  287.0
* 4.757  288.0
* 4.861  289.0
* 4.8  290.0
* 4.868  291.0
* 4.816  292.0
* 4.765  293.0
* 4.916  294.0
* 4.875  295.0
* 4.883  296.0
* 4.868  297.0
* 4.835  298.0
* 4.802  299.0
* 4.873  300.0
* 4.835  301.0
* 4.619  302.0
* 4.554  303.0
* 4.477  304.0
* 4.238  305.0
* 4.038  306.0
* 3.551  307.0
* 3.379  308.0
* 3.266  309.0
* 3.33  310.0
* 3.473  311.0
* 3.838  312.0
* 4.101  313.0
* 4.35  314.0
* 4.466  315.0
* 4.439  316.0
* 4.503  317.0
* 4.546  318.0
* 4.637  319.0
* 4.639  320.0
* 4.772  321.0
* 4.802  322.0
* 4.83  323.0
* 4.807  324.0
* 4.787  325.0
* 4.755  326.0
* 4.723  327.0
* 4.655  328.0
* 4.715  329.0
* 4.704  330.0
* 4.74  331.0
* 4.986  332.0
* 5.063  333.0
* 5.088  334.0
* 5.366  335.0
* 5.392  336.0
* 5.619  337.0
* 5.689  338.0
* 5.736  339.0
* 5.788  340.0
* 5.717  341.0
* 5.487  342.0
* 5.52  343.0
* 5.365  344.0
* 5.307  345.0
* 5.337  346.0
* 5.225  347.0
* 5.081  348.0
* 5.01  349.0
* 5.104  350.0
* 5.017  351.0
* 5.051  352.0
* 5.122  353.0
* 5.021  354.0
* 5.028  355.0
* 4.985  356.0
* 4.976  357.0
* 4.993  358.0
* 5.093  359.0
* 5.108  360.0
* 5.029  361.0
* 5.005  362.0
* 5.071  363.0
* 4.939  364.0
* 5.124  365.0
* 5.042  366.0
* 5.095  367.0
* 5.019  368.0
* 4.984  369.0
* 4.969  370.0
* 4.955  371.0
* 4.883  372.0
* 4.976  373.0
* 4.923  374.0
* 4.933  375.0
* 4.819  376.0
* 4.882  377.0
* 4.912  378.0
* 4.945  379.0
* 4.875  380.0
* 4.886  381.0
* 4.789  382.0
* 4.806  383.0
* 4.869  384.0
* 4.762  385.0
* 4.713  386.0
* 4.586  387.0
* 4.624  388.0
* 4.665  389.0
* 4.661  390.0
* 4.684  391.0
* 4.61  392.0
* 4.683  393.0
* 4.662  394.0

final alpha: -0.12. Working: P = 0.66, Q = 0.691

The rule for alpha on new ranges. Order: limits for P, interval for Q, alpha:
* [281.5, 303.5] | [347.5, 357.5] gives -0.08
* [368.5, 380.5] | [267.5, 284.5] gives -0.01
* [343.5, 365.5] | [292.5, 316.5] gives 0.30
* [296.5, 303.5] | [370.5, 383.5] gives -0.04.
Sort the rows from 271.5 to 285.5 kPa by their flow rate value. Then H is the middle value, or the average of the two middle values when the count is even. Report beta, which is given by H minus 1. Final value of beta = 3.92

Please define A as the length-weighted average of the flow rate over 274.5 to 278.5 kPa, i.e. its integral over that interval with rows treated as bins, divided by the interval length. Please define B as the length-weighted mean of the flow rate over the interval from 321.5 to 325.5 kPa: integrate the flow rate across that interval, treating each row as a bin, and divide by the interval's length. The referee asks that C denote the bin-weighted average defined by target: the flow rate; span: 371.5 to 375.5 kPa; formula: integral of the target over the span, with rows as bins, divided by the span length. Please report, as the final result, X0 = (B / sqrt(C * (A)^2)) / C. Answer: 0.090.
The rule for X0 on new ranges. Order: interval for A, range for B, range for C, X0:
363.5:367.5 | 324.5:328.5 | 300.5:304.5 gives 0.094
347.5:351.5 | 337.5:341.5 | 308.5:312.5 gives 0.175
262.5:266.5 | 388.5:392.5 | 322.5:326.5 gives 0.089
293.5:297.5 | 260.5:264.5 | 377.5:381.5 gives 0.095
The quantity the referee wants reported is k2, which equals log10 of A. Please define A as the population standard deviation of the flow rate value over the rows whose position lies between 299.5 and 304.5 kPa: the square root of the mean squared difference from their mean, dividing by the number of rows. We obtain -0.8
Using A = 0.16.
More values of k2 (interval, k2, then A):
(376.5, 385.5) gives -1.2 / 0.06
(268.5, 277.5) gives -1.0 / 0.11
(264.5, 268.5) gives -1.3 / 0.05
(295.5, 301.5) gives -1.6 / 0.03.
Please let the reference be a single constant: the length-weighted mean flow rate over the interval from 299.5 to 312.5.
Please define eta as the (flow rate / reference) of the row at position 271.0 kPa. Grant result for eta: 1.27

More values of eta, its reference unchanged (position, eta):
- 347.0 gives 1.29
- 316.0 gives 1.10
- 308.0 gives 0.84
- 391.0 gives 1.16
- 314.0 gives 1.08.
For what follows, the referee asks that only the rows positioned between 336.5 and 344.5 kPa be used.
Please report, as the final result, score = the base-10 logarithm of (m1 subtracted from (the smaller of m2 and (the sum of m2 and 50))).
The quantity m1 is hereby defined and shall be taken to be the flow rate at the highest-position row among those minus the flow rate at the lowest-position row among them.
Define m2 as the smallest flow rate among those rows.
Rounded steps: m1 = -0.3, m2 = 5.365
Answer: 0.750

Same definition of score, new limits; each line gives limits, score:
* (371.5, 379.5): 0.677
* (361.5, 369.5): 0.695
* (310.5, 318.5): 0.380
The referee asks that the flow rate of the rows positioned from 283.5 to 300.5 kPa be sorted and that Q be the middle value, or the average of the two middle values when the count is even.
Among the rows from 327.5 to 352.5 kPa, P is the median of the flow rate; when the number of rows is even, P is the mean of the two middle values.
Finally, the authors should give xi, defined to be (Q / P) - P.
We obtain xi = -4.29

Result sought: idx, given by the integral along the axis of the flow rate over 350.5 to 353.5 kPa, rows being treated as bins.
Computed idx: 15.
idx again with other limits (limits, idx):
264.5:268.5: 20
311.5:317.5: 26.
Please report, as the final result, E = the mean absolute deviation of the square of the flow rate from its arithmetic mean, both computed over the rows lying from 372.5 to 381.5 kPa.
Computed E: 0.35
